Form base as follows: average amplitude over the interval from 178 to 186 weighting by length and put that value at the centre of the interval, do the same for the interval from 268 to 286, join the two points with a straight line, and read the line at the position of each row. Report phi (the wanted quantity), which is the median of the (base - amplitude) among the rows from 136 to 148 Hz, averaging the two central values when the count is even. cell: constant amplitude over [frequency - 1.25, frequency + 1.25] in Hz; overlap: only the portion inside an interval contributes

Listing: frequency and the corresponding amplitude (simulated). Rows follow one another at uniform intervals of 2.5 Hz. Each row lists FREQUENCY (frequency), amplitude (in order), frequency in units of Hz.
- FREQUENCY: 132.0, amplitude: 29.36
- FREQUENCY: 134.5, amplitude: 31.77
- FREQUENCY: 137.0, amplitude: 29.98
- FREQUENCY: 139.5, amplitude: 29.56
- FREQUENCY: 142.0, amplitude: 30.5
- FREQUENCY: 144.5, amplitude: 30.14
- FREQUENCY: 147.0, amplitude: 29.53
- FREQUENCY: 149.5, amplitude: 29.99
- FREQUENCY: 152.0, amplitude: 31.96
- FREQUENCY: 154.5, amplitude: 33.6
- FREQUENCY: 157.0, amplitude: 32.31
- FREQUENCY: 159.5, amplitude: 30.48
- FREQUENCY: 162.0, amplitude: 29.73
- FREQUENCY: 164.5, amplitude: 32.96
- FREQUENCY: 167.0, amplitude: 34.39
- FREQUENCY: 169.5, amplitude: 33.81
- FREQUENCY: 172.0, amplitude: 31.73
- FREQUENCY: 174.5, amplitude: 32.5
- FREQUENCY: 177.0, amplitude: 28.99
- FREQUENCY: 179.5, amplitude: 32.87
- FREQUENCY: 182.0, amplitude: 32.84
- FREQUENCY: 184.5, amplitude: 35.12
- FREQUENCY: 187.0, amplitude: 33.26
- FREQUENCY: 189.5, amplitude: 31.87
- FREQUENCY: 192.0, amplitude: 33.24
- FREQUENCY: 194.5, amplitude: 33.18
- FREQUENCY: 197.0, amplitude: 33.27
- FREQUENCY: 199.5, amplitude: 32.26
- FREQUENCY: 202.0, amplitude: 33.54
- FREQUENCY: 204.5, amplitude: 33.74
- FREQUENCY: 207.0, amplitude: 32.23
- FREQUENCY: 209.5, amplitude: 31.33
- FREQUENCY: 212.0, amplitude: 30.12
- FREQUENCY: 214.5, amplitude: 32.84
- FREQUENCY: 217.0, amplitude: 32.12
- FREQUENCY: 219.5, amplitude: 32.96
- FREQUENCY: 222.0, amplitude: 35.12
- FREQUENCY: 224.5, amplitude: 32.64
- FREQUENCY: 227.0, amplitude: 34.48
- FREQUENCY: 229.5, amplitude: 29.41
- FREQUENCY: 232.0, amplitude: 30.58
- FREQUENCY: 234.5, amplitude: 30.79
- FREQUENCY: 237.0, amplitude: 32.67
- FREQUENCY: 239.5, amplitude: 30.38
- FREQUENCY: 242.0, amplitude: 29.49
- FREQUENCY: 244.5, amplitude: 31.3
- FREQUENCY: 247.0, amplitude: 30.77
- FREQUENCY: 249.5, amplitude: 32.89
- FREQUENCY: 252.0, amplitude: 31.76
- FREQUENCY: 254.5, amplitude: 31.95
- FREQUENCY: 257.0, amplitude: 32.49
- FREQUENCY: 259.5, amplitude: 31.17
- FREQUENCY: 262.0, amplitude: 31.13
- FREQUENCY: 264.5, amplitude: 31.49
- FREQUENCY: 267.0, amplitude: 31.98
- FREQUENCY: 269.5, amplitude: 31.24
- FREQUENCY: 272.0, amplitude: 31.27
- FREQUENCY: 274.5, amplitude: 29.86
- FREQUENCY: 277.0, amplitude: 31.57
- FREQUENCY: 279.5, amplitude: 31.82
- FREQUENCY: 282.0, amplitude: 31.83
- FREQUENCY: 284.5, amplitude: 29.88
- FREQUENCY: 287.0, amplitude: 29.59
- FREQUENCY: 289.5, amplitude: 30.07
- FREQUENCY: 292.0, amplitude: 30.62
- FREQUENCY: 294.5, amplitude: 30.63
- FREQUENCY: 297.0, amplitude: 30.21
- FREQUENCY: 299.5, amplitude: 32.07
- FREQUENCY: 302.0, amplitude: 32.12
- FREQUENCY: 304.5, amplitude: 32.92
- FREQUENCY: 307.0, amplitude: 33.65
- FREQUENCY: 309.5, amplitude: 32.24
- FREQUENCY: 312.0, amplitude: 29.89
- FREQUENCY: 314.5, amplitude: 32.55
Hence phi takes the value 4.61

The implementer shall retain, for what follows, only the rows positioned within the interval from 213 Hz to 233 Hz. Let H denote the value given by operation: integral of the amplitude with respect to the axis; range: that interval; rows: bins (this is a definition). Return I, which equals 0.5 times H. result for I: 325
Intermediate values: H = 650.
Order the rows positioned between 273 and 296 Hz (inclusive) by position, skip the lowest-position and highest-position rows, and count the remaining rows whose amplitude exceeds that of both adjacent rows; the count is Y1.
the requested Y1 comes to 1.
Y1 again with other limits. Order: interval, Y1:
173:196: 3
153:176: 1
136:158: 2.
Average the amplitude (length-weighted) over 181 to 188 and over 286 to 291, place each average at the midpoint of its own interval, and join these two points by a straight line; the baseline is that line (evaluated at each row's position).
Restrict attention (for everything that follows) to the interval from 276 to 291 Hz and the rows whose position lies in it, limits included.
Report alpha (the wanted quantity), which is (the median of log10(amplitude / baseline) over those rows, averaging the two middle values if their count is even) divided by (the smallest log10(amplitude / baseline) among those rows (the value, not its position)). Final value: -2.1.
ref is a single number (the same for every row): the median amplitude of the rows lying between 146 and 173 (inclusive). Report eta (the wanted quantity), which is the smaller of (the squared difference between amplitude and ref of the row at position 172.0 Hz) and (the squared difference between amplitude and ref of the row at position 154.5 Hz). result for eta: 0.05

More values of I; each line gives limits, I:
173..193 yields 326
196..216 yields 324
